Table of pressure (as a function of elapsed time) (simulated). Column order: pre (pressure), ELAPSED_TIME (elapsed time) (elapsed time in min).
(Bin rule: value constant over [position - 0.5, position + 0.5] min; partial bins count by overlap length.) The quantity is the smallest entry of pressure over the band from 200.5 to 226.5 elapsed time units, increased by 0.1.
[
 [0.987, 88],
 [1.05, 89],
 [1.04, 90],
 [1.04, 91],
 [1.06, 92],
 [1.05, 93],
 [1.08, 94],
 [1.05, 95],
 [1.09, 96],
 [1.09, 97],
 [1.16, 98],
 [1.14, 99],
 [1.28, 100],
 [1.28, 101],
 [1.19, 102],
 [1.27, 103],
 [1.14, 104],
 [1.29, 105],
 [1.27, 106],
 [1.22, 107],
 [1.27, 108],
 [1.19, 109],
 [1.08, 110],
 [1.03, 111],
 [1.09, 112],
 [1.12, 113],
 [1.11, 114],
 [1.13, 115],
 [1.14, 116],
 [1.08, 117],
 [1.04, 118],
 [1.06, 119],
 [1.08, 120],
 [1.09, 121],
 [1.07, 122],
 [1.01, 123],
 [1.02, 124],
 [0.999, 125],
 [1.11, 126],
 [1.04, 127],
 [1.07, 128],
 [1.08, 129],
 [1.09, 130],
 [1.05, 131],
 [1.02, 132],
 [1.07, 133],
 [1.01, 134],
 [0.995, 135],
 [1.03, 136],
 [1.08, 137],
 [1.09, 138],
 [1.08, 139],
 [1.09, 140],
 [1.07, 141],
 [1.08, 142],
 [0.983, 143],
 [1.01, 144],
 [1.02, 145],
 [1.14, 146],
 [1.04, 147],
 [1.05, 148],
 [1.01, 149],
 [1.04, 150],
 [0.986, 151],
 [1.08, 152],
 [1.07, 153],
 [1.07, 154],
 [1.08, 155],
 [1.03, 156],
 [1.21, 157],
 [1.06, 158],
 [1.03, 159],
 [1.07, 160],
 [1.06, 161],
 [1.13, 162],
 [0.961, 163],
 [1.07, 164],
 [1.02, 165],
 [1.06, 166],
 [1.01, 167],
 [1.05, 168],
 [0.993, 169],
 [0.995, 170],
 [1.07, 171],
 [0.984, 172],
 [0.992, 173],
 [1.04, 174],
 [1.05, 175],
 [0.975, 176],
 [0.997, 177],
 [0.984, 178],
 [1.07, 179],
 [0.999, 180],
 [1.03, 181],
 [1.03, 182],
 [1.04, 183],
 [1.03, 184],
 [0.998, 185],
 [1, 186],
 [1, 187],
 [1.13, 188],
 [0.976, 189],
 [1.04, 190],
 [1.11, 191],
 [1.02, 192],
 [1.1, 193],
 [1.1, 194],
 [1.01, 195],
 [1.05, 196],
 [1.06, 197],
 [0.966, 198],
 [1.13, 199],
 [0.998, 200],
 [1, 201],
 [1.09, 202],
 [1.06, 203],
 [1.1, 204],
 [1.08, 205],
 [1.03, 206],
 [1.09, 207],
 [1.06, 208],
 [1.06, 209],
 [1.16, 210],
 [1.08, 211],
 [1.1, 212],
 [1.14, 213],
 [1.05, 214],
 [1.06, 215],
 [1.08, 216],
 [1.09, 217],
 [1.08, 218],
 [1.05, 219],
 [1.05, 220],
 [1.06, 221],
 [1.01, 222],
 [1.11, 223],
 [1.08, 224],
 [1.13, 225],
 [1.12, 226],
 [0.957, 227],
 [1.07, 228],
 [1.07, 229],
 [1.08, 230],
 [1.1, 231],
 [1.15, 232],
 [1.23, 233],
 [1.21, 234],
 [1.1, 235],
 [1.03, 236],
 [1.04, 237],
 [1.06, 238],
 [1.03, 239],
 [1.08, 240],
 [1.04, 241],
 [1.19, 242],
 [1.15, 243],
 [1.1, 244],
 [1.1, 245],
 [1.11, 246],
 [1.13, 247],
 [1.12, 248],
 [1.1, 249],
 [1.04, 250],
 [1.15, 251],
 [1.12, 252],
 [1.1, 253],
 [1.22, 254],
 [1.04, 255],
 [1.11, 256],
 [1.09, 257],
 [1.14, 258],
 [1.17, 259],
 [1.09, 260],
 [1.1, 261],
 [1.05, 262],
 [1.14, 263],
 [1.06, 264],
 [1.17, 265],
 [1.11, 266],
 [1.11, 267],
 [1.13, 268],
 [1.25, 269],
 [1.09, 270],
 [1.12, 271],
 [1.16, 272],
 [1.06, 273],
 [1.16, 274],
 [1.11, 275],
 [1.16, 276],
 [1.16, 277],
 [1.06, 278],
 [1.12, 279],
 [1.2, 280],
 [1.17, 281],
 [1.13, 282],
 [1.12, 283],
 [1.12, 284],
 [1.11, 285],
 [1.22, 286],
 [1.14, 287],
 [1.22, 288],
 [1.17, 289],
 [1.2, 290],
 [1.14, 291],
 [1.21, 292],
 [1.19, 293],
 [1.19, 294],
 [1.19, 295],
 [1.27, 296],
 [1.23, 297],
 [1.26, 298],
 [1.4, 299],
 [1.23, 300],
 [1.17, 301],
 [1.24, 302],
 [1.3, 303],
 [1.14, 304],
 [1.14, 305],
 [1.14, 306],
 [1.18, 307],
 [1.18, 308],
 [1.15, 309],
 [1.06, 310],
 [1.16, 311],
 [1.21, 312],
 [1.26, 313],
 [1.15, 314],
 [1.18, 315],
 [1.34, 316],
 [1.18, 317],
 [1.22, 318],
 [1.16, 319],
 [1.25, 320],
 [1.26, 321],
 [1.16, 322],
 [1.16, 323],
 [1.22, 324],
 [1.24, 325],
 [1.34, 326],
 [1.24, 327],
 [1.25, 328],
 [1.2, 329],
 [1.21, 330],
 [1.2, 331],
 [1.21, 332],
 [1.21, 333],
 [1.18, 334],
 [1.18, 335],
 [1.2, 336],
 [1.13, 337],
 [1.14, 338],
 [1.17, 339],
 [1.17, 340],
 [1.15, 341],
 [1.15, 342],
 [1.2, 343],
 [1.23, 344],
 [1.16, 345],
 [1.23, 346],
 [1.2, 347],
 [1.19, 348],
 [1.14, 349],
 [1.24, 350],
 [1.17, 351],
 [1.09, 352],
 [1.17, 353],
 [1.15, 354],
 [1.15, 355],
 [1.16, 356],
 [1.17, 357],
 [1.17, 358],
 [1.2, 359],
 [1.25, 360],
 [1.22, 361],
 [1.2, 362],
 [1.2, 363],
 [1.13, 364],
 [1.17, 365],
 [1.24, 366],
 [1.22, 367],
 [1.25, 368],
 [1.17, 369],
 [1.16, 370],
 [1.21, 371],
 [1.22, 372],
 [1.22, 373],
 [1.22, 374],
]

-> 1.10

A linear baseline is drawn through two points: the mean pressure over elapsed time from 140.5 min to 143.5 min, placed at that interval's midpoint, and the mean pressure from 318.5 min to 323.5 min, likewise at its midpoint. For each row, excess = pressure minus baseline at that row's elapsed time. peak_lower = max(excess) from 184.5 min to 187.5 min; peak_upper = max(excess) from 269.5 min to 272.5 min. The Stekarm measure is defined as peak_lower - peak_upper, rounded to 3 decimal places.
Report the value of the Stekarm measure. -0.086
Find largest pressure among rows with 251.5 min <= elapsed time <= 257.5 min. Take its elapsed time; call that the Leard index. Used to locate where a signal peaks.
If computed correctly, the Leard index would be 254 min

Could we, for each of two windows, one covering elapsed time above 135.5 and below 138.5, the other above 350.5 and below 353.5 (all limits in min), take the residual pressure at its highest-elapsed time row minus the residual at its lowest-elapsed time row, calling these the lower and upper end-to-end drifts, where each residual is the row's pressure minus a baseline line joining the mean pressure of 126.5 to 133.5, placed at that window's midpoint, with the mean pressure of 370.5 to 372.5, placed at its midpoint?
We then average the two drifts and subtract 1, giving -0.97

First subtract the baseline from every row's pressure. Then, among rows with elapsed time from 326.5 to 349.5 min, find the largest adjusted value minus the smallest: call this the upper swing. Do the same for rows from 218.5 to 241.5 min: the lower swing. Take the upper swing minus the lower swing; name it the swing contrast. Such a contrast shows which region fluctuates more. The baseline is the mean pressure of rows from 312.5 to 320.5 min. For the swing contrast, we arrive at -0.15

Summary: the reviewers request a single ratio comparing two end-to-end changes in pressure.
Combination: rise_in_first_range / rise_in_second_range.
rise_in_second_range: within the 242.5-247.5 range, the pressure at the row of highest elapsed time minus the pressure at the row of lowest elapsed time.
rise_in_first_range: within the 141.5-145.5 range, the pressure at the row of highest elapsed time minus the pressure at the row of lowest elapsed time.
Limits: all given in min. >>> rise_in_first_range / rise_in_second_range 3.0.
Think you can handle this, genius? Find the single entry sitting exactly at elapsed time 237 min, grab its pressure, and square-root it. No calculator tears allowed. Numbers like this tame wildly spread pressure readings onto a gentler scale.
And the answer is 1.02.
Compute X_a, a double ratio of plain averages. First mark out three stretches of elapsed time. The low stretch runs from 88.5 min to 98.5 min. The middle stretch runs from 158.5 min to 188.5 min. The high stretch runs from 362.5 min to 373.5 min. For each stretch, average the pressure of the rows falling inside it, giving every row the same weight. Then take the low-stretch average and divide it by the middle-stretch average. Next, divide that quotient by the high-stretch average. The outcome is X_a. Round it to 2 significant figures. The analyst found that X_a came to 0.87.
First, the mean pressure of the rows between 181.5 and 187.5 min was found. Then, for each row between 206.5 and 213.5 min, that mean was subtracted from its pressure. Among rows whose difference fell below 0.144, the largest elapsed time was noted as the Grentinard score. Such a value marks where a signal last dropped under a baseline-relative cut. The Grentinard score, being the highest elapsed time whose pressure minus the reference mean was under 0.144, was 213 min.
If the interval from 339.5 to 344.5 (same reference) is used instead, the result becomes 342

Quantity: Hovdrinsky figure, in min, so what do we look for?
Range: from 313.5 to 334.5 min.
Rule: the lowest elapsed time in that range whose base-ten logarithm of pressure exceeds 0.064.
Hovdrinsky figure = 315 min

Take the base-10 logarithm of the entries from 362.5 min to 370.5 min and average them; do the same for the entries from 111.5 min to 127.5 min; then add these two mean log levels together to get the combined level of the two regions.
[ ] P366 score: 0.11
